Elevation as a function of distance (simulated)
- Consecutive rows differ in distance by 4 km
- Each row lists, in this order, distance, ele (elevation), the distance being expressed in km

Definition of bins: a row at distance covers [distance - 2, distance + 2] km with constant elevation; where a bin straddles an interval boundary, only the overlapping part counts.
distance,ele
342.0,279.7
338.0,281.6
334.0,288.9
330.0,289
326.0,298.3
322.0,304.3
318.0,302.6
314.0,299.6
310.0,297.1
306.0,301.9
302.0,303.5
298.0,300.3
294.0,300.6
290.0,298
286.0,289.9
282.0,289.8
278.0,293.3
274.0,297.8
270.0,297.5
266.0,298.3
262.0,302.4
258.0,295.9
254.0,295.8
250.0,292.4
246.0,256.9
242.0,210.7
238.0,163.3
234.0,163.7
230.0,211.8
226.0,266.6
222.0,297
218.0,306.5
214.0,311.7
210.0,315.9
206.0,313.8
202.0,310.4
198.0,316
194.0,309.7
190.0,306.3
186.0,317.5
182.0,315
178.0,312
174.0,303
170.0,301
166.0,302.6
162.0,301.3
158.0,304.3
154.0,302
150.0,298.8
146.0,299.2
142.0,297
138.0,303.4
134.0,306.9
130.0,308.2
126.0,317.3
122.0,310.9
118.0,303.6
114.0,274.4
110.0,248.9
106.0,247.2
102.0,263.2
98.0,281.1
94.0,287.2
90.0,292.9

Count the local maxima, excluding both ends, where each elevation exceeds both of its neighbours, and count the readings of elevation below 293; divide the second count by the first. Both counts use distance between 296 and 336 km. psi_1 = 1.0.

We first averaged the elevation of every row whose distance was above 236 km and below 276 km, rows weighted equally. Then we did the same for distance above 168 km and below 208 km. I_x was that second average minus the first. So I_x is 39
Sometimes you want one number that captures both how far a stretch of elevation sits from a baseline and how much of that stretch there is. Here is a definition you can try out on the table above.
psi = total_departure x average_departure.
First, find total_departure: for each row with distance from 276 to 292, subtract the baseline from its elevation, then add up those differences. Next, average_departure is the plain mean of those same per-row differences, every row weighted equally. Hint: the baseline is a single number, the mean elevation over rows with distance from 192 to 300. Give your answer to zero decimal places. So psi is 488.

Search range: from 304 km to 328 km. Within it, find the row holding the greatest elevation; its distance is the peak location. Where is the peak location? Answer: 322.0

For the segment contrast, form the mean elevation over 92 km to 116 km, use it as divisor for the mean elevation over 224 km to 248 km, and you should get 0.79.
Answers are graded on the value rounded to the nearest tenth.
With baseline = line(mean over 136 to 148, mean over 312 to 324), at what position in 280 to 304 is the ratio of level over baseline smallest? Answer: 282.0 km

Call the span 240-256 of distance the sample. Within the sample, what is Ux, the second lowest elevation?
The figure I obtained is 256.9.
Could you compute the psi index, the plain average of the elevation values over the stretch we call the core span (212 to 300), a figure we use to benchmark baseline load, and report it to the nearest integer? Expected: 275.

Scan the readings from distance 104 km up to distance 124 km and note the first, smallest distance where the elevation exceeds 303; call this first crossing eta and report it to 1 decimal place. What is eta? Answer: 118.0 km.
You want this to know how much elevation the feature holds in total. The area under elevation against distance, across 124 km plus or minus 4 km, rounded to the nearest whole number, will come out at 2513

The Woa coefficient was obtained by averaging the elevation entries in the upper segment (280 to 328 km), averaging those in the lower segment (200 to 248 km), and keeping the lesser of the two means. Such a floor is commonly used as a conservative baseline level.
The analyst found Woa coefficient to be 261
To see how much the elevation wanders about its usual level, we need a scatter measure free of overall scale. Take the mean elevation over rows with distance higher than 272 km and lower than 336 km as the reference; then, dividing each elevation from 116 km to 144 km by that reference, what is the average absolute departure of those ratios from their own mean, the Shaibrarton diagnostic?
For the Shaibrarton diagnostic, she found 0.02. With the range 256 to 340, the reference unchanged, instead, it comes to 0.02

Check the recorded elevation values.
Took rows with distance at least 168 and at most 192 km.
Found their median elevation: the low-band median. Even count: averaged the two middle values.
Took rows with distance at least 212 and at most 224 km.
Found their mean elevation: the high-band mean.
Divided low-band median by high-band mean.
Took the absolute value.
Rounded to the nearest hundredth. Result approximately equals 1.01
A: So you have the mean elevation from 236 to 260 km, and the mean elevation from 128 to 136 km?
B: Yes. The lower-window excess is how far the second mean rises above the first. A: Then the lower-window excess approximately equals 55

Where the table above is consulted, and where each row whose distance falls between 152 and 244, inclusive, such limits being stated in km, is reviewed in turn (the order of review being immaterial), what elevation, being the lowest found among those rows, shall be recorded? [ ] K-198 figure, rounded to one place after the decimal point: 163.3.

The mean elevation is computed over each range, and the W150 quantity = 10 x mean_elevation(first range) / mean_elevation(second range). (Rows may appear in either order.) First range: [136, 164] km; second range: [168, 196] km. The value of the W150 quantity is 9.73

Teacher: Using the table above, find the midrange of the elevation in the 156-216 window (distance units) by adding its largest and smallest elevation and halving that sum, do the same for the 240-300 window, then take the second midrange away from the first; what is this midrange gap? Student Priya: 53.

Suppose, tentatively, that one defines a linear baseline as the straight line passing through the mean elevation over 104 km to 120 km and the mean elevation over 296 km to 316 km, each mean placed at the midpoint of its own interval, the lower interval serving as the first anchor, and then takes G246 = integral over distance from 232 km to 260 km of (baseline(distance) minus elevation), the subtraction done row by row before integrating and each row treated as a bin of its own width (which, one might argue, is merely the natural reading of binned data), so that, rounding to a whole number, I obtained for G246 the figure 1422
